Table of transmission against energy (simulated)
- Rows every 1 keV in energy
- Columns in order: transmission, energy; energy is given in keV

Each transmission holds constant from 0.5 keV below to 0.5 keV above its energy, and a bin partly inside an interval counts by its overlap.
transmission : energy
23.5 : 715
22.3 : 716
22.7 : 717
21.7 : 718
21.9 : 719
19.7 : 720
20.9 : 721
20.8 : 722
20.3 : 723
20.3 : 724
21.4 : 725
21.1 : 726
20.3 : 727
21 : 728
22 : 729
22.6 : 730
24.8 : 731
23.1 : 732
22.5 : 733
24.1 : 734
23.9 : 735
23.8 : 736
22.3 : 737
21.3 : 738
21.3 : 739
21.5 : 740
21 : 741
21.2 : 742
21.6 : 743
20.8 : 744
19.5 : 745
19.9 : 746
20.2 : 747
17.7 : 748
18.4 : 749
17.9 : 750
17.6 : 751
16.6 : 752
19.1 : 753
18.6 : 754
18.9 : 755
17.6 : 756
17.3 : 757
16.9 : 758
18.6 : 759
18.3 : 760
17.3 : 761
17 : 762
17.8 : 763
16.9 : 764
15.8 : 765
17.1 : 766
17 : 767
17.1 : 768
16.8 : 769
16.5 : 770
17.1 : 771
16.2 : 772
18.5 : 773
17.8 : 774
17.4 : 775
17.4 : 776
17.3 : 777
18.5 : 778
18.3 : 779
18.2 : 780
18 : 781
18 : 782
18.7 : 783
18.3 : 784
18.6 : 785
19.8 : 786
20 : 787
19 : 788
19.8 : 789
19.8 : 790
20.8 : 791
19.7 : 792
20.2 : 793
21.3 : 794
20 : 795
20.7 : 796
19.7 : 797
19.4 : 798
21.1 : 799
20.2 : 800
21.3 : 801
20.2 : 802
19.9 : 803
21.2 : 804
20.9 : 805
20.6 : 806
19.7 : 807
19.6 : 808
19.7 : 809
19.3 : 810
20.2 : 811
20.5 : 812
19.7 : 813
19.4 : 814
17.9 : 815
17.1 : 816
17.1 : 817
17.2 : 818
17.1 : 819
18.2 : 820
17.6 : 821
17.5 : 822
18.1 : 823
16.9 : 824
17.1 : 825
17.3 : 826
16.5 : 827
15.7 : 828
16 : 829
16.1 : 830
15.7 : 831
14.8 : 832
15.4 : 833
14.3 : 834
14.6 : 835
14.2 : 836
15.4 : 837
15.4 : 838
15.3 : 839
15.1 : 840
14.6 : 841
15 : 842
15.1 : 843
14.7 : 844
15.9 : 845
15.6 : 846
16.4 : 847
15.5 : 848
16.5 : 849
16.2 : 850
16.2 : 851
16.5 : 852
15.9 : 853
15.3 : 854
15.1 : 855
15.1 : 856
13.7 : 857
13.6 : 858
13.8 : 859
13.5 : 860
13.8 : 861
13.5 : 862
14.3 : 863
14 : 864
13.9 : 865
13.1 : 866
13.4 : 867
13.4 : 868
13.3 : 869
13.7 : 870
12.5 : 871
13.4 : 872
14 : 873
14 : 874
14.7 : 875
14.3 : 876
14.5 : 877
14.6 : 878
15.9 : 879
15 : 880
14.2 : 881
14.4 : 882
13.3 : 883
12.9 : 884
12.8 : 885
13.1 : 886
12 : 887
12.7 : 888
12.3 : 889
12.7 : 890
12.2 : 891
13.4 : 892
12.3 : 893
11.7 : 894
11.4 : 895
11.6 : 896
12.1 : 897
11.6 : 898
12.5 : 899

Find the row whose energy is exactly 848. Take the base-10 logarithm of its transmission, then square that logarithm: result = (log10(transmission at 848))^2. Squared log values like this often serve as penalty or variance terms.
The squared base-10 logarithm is 1.42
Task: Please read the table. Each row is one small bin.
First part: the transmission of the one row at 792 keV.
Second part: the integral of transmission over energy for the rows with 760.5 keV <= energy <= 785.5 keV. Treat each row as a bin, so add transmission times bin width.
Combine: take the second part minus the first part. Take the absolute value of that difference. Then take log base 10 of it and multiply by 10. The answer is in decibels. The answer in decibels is 26.2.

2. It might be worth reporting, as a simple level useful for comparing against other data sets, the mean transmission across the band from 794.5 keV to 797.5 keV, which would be 20.1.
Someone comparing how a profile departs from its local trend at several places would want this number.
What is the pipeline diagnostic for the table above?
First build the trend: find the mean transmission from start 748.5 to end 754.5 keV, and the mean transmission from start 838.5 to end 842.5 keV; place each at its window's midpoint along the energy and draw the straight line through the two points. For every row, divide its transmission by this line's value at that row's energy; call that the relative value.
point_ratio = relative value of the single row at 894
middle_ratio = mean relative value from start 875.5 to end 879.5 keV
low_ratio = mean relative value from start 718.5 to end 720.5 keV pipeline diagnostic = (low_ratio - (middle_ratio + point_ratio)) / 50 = -0.018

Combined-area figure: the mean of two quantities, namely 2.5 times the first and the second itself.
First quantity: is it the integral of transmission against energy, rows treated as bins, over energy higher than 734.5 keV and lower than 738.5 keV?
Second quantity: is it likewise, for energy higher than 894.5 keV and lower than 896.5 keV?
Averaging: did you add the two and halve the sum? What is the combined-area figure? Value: 126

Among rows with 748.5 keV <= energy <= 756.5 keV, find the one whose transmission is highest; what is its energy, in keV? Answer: 753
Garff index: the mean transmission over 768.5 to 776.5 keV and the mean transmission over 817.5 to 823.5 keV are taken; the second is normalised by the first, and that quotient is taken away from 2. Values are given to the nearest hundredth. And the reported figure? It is 0.98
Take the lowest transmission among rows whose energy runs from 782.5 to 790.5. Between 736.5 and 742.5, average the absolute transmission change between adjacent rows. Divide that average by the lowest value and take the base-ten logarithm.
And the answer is -1.68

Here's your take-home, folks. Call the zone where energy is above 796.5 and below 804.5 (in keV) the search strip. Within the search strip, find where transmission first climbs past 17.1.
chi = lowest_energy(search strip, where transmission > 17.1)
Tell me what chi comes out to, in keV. 797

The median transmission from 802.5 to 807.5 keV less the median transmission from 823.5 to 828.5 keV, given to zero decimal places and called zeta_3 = 4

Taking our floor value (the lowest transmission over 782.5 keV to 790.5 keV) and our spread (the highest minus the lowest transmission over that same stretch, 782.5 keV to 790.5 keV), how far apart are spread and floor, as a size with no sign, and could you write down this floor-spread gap 17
